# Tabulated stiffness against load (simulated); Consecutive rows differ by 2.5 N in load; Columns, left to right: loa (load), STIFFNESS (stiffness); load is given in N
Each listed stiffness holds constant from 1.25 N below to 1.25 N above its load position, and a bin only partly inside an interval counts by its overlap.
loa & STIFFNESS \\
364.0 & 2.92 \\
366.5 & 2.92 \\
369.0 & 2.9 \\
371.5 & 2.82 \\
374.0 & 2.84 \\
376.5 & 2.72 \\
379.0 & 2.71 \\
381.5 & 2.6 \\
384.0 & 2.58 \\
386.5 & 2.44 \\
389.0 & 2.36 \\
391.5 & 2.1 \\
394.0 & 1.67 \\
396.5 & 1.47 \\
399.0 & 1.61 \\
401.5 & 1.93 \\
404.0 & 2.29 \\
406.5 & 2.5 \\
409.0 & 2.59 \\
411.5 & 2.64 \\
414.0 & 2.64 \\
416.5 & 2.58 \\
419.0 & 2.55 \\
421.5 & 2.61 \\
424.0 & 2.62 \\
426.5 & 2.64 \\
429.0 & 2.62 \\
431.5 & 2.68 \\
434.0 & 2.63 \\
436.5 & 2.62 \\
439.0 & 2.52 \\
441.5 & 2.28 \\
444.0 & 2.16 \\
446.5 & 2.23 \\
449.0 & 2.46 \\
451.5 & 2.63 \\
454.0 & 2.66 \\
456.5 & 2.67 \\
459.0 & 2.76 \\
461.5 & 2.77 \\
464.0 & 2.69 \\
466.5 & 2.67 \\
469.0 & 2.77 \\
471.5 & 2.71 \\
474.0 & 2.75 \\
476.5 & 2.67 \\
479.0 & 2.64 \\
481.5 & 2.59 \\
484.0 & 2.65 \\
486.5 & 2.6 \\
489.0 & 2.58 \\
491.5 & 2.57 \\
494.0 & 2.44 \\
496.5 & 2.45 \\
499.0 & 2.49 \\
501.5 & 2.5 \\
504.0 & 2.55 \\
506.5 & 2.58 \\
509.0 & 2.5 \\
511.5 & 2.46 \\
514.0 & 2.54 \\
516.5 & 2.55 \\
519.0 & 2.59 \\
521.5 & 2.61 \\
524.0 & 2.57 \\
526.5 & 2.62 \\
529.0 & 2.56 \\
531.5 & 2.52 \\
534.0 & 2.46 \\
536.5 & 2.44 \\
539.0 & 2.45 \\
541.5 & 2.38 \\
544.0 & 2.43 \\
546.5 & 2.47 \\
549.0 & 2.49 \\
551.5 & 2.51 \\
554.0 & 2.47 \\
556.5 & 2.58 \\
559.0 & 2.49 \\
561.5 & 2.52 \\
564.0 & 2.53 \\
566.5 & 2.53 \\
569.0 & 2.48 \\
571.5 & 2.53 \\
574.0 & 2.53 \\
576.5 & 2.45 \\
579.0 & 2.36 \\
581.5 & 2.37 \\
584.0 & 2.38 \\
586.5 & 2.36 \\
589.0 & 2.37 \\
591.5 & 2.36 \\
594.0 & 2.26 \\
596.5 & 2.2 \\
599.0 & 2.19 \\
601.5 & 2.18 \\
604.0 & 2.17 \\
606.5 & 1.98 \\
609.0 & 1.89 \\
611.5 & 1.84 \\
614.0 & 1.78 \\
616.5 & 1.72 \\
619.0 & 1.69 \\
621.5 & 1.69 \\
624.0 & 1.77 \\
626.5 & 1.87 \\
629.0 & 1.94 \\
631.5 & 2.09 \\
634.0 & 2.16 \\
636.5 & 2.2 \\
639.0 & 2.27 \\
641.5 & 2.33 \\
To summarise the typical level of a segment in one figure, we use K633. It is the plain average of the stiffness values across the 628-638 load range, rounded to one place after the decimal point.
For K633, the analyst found 2.1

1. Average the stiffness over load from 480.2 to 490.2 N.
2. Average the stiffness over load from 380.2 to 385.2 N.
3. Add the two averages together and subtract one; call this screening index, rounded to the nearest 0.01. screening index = 4.20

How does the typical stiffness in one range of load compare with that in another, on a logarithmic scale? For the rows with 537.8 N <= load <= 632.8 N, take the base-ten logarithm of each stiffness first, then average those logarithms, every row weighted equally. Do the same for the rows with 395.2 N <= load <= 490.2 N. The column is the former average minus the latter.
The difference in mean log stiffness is -0.050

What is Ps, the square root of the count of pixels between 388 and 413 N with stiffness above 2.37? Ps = 1.7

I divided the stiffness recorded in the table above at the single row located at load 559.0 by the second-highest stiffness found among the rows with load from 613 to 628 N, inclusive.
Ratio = 1.40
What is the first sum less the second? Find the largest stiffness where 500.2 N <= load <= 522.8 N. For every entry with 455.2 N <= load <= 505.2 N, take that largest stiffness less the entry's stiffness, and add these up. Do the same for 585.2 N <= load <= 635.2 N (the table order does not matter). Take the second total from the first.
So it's -12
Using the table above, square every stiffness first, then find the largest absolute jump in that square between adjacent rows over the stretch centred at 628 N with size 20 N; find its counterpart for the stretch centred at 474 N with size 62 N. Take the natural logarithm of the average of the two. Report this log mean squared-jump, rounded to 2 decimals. -0.17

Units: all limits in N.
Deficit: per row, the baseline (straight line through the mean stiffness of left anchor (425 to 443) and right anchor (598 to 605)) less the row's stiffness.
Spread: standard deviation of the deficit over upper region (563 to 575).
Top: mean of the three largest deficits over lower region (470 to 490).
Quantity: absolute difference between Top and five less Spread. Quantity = 5.12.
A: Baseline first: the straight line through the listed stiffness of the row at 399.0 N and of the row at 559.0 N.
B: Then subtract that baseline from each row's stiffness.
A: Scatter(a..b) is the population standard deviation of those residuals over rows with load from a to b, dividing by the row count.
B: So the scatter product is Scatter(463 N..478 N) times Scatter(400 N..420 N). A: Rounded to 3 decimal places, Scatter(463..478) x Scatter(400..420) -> 0.009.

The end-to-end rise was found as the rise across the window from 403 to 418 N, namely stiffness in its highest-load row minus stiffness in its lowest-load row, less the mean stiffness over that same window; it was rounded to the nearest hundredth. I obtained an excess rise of -2.25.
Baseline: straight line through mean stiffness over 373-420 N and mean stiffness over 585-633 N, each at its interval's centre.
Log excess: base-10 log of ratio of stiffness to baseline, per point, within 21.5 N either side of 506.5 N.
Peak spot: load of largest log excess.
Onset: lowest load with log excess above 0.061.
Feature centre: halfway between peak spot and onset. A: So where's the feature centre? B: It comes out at 506.5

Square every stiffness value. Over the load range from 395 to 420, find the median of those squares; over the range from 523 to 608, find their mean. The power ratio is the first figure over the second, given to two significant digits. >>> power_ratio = 1.1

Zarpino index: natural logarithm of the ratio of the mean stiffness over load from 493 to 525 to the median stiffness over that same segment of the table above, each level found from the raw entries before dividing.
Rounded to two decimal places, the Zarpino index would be -0.01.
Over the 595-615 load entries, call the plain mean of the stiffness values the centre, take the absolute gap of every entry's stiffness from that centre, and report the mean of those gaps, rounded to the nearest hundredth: 0.16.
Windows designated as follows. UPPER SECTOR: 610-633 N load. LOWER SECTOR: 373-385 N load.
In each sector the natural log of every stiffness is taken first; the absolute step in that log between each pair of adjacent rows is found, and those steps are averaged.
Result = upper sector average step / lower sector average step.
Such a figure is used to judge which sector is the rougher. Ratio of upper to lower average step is 1.5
